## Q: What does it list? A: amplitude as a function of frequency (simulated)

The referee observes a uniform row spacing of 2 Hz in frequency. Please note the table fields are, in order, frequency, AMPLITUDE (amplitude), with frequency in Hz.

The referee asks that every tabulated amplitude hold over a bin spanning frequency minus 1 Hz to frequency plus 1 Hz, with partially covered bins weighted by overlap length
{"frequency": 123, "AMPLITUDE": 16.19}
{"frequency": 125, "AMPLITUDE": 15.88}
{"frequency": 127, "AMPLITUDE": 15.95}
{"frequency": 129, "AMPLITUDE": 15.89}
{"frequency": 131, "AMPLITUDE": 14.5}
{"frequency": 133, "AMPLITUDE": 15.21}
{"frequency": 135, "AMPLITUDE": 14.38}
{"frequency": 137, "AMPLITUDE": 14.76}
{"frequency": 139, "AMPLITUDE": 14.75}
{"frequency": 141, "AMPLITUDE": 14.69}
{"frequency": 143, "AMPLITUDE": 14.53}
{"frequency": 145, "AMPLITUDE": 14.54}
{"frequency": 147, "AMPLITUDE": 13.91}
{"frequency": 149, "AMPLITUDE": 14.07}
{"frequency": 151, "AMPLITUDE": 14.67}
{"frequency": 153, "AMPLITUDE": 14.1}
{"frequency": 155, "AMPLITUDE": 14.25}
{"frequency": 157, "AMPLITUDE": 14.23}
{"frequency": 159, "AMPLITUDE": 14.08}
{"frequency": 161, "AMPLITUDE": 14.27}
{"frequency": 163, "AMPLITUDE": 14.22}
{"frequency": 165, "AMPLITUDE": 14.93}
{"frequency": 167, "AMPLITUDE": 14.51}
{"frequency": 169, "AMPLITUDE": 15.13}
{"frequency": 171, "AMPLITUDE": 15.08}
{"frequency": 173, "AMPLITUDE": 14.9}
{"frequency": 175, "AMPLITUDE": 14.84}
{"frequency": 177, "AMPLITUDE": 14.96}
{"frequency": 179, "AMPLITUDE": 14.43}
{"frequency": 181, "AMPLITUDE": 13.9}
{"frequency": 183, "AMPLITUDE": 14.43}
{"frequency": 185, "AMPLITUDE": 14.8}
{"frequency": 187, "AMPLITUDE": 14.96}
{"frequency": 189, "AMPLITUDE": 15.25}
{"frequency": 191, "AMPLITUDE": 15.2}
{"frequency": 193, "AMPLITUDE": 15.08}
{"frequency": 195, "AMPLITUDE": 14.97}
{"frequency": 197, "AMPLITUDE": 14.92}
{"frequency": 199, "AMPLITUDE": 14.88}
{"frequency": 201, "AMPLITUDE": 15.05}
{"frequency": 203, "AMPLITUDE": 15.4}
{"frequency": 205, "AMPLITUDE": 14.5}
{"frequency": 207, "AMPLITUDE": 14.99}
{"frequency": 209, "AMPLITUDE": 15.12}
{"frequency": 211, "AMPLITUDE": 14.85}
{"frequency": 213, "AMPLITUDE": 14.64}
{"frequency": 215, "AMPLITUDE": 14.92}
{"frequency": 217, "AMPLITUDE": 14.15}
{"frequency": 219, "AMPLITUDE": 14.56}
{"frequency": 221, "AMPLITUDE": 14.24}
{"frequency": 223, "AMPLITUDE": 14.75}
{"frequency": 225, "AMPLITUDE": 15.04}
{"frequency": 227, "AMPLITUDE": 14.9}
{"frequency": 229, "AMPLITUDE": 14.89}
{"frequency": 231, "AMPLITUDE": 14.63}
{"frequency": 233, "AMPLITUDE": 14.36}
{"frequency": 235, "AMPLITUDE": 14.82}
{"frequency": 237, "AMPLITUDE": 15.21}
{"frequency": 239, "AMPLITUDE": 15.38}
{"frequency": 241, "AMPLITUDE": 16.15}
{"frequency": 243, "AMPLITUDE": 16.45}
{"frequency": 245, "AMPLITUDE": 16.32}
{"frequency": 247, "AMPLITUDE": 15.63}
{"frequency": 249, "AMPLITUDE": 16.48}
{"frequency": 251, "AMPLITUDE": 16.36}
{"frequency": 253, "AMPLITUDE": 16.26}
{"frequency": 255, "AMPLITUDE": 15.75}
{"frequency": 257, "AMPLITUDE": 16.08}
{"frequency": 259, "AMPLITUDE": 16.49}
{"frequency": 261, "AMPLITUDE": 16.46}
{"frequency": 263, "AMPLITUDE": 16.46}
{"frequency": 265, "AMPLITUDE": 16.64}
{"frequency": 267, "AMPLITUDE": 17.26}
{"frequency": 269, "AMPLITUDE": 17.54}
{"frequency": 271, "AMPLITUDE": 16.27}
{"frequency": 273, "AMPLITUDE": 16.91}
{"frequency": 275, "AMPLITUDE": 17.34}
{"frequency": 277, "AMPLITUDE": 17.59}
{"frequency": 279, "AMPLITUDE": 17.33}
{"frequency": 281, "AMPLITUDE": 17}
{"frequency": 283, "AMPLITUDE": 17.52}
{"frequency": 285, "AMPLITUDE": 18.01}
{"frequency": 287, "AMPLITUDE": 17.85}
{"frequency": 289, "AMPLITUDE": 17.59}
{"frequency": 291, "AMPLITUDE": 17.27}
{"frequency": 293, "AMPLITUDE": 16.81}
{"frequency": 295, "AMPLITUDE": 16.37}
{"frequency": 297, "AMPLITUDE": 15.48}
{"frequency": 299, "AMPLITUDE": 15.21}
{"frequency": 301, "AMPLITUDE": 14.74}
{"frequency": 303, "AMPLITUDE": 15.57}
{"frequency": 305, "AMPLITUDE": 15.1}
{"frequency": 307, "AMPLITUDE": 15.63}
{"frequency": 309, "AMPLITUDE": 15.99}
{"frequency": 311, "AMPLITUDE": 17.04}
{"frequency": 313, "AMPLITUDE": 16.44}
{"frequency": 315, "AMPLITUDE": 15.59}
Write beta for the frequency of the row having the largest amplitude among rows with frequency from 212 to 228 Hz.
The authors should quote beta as 225 Hz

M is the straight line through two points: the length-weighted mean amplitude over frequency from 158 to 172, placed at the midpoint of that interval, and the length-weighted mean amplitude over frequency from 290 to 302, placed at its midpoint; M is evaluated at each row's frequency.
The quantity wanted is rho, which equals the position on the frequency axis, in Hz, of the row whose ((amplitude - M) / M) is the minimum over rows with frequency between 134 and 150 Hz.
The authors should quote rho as 147 Hz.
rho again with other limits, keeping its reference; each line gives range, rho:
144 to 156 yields 147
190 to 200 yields 199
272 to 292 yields 281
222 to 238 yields 233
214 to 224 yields 217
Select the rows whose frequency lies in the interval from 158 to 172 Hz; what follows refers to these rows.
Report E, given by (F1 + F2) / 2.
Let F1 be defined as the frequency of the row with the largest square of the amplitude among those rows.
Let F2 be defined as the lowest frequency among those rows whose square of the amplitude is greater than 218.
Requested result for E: 167 Hz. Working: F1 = 169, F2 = 165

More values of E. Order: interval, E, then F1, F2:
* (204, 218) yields 208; 209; 207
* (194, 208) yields 199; 203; 195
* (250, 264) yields 255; 259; 251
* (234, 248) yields 239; 243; 235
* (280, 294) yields 283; 285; 281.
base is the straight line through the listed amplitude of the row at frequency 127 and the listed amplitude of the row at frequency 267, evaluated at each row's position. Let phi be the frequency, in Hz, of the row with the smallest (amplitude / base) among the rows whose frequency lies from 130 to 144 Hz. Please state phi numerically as 135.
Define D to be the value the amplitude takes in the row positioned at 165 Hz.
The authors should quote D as 14.93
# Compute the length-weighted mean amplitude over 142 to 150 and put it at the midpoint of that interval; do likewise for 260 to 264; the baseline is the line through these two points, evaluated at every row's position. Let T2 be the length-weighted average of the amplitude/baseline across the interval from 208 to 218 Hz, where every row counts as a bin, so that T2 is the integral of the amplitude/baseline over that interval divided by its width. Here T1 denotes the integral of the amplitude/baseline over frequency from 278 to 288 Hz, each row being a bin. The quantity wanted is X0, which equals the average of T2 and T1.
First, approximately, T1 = 10.4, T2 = 0.95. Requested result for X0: 5.7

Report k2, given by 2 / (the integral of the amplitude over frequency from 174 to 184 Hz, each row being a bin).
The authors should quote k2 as 0.0138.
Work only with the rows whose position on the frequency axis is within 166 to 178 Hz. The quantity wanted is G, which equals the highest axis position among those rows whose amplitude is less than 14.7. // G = 167 Hz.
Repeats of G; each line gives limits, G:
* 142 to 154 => 153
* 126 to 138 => 135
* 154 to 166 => 163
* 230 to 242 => 233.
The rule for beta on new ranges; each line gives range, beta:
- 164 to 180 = 169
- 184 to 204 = 203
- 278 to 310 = 285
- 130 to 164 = 133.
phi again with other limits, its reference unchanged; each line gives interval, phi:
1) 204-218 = 217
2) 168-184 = 181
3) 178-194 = 181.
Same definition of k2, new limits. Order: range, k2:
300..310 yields 0.0130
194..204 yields 0.0133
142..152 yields 0.0139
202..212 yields 0.0134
